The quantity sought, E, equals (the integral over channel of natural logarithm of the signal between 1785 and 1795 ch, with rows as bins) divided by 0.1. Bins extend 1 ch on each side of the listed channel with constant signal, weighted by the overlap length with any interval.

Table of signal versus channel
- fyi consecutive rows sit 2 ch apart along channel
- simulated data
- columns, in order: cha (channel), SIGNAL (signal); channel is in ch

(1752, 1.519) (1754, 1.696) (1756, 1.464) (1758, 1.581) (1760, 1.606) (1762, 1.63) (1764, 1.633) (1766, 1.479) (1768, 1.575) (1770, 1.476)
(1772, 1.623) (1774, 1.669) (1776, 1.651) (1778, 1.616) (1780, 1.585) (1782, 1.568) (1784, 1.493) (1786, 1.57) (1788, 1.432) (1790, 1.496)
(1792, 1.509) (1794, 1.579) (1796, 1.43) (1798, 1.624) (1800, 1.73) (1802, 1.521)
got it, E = 42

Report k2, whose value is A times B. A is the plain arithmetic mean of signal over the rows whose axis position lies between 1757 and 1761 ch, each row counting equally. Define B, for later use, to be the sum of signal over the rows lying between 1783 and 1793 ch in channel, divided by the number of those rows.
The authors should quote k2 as 2.39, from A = 1.59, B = 1.50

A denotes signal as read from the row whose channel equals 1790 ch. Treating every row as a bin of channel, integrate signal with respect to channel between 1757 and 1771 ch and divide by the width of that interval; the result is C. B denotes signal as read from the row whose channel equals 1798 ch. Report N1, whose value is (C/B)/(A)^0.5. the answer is 0.79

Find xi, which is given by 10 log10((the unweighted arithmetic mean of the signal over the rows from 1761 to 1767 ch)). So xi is 1.99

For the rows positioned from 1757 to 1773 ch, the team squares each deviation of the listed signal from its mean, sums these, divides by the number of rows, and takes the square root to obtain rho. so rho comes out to 0.060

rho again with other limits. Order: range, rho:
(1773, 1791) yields 0.074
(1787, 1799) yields 0.071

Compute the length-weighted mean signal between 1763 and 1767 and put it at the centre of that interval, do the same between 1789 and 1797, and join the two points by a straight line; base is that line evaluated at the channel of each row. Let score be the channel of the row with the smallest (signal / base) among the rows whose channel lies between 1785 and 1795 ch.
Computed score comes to 1788 ch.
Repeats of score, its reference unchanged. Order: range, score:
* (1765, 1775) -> 1766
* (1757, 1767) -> 1766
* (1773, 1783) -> 1782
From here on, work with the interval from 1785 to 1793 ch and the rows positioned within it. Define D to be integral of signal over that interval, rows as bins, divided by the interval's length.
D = 1.50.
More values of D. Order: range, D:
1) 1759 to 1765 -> 1.62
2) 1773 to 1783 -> 1.62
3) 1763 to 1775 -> 1.58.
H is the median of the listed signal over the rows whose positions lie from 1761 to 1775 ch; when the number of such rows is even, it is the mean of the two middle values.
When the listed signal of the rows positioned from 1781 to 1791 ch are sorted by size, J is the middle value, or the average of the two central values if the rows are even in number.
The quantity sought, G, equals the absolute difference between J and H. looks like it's 0.127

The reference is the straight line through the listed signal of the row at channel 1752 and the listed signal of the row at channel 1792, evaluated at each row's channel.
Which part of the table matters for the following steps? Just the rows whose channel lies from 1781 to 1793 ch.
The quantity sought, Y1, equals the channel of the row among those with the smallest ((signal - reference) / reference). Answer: 1788 ch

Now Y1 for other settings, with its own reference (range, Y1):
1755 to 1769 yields 1756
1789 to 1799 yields 1796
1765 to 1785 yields 1770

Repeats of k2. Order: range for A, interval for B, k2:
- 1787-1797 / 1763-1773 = 2.32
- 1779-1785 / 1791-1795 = 2.39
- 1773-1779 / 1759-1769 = 2.61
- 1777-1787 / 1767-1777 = 2.50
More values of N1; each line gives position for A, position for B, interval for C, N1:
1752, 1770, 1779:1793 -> 0.84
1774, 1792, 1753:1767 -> 0.81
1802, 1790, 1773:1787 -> 0.86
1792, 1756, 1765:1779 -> 0.88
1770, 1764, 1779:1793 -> 0.77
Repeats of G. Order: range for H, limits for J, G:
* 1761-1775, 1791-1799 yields 0.079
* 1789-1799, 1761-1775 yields 0.114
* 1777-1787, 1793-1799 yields 0.009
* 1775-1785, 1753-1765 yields 0.033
